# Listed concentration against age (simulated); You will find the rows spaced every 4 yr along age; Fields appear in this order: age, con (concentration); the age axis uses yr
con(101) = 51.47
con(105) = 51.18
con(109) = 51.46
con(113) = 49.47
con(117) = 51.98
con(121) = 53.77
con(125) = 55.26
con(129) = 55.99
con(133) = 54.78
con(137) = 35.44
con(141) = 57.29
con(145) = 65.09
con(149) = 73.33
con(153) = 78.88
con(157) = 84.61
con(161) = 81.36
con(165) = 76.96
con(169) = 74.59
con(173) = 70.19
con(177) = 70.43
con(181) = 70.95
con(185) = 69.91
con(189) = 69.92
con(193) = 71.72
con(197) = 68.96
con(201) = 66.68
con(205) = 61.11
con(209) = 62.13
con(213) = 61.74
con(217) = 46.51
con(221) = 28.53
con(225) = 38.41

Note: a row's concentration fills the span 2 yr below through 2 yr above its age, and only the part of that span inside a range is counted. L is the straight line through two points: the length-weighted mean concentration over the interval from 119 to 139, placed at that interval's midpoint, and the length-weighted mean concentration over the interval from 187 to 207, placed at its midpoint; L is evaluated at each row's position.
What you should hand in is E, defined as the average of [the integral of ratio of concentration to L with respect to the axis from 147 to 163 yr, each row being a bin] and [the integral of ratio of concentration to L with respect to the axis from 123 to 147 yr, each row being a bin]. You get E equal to 23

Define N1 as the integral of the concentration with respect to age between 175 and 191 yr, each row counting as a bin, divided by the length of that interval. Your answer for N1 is 70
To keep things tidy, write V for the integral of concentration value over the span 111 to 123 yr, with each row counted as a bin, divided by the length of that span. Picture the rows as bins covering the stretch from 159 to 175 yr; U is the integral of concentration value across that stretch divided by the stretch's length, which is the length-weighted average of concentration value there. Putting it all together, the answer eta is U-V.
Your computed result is 24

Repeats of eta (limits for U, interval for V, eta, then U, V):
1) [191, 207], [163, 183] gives -6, 67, 73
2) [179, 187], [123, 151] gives 14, 70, 57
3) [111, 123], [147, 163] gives -28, 52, 80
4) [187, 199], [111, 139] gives 19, 70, 51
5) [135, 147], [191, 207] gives -15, 53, 67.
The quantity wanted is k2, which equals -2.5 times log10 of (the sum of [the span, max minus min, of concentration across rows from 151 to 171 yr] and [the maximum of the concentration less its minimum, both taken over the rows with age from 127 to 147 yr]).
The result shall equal -4.00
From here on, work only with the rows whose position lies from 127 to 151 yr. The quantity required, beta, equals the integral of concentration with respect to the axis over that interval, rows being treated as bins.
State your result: 1368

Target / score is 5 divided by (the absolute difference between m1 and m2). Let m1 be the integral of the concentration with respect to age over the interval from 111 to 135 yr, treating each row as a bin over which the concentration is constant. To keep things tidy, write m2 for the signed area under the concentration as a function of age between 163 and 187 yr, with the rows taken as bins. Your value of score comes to 0.011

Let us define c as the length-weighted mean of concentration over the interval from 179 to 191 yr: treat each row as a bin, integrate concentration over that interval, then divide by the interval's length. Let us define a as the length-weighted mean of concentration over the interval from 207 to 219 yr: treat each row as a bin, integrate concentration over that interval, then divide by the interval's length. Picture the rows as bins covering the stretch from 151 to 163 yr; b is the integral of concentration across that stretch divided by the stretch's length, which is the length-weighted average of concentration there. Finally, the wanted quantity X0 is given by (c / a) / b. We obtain 0.015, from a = 57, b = 82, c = 70.3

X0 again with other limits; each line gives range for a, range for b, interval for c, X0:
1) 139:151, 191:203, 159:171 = 0.017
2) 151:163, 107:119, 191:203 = 0.017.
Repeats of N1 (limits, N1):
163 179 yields 73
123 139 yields 50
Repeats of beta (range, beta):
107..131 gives 1272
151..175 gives 1866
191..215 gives 1569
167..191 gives 1704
